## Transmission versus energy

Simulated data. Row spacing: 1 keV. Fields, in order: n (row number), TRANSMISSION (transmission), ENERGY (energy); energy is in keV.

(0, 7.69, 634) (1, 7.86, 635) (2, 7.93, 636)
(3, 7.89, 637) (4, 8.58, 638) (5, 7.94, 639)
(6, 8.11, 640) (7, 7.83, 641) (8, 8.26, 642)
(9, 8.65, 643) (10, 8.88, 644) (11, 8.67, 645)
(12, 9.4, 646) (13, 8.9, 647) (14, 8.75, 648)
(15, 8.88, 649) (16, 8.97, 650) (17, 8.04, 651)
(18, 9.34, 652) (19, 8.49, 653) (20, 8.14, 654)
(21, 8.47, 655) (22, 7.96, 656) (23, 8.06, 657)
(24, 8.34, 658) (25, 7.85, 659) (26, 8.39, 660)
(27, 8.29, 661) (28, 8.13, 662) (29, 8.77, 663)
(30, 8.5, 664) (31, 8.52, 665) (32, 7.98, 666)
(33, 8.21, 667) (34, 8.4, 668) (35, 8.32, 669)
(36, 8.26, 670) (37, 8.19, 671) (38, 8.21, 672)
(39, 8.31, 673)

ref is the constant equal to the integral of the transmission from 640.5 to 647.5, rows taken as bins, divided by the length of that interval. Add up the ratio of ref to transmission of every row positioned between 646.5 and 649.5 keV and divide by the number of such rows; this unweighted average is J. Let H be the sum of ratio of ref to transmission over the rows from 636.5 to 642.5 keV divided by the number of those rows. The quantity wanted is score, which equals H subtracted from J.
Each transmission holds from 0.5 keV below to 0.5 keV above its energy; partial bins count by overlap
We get -0.09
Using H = 1.07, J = 0.98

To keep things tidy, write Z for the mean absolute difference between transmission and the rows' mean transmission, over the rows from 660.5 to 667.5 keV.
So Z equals 0.22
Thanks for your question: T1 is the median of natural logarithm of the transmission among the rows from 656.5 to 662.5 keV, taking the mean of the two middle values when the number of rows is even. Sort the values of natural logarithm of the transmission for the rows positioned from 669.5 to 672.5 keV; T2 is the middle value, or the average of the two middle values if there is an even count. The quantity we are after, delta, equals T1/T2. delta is 1.00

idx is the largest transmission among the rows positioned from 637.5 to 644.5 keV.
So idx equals 8.88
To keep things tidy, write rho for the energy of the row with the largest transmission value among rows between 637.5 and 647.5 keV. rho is 646 keV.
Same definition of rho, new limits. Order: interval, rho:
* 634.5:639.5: 638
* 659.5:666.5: 663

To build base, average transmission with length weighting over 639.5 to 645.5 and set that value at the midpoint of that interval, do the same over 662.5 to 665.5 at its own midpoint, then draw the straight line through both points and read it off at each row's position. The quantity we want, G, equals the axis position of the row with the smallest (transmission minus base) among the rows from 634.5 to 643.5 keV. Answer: 641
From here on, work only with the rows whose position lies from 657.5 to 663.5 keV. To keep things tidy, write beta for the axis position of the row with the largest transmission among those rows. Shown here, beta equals 663 keV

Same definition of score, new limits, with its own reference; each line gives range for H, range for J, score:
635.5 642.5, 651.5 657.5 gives -0.04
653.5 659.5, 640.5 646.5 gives -0.06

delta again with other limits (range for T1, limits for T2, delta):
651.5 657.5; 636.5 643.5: 1.01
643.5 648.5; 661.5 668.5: 1.03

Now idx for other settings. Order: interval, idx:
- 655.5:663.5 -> 8.77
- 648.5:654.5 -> 9.34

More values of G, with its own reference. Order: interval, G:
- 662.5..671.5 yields 666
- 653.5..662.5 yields 659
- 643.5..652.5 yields 651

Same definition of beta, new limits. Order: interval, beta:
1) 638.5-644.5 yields 644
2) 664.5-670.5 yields 665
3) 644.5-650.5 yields 646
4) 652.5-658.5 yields 653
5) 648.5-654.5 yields 652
